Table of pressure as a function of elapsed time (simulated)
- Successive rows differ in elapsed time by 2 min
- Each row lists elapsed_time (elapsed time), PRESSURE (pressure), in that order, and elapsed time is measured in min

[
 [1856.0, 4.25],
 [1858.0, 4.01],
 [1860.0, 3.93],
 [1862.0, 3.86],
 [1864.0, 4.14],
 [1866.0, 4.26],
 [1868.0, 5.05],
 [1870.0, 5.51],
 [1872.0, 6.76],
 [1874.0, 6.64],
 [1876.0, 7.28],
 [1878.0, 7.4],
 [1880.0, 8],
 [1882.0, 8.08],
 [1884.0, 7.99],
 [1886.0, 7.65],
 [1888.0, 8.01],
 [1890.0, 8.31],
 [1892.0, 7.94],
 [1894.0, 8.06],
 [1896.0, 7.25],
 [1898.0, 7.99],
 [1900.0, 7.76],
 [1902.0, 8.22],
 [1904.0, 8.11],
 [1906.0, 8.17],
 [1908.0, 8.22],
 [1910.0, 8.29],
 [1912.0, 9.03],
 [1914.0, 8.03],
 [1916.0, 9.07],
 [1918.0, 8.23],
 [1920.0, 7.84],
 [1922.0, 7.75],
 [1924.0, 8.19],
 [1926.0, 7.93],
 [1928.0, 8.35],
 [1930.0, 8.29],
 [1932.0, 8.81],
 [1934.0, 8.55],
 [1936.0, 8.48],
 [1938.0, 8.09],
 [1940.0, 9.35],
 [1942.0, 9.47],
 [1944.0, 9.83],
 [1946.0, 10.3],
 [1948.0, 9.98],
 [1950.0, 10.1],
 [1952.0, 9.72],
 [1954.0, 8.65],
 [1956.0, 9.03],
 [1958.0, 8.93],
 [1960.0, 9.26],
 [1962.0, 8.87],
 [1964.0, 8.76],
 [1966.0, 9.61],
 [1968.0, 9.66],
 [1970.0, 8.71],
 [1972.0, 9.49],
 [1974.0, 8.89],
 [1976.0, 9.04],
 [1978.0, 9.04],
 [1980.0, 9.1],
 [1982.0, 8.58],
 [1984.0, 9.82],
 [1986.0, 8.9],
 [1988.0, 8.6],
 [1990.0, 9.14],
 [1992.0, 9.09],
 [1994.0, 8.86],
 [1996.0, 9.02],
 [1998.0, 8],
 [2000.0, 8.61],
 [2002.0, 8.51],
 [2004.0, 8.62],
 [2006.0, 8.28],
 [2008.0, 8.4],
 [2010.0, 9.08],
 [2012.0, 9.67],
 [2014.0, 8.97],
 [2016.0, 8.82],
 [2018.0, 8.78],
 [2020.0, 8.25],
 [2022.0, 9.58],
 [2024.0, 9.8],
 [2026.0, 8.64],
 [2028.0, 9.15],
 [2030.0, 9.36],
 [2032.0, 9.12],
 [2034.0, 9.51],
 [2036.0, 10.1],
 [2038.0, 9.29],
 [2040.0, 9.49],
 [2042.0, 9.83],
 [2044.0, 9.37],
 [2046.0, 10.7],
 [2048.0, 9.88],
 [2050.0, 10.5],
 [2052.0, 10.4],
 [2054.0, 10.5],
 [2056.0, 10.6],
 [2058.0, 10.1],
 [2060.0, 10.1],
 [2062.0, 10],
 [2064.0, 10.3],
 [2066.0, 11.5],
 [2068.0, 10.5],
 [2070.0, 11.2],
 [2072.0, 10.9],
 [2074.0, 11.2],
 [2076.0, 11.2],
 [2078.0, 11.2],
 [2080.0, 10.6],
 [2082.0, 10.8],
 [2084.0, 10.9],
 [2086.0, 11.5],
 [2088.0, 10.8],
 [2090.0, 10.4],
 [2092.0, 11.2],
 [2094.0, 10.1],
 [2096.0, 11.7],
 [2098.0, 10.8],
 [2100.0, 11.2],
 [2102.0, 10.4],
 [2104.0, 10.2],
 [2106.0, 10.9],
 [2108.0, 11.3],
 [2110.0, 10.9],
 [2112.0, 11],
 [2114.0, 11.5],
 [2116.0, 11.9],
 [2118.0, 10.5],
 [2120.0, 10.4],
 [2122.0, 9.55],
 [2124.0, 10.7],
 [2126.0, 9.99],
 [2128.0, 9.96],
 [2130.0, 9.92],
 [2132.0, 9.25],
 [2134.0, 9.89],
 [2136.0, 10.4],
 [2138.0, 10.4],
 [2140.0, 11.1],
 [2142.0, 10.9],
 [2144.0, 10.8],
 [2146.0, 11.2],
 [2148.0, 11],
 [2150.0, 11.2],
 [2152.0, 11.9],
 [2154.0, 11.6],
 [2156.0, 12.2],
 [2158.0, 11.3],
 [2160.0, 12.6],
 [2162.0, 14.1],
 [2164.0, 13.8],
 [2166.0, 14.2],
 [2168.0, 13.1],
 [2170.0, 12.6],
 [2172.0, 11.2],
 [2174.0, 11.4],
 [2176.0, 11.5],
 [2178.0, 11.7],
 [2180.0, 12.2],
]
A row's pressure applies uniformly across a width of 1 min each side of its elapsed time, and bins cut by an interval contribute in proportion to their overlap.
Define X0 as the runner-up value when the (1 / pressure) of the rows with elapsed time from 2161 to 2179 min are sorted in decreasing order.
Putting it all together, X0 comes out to 0.088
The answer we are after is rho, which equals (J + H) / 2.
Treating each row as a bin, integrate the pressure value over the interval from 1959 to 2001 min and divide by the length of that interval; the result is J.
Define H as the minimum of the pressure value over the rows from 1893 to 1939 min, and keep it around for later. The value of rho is 8.1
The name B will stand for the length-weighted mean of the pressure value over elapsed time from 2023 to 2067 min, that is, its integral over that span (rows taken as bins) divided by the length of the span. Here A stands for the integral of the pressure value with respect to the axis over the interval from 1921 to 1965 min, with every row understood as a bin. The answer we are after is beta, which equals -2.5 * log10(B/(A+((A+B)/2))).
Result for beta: 4.45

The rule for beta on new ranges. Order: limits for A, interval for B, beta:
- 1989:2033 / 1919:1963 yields 4.56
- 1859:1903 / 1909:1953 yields 4.28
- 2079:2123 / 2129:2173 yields 4.49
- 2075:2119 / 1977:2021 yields 4.79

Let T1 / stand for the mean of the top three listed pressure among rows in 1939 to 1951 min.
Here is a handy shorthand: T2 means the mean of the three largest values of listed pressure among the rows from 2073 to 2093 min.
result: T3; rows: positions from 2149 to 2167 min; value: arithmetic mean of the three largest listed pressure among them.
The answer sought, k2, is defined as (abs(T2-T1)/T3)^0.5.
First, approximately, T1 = 10.1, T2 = 11.3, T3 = 14.0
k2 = 0.289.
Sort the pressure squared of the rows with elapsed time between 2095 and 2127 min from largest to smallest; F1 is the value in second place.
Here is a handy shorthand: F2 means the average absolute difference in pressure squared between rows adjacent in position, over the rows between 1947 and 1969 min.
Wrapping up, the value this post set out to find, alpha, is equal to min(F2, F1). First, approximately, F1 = 137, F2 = 7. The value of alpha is 7.0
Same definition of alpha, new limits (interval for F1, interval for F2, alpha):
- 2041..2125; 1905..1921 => 10.1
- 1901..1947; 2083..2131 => 13.4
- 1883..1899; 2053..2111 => 11.2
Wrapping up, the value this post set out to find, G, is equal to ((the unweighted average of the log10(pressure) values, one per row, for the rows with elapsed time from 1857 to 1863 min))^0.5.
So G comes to 0.77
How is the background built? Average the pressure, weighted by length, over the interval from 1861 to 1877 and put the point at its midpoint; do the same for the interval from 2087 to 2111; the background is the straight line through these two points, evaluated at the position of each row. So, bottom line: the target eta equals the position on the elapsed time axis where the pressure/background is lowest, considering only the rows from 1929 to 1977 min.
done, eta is 1970.0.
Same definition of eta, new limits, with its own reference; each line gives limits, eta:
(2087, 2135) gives 2132.0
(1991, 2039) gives 2020.0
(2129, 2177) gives 2132.0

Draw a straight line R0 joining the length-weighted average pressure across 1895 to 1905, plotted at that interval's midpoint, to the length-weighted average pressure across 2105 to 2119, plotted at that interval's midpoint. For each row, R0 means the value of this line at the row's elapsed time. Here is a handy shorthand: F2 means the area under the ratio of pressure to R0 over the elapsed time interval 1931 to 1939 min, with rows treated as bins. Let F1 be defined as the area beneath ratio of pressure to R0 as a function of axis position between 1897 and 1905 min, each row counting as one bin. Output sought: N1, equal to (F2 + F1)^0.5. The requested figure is 4.03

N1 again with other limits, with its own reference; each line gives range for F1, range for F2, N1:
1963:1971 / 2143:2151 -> 3.98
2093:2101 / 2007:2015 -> 3.95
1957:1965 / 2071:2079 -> 4.07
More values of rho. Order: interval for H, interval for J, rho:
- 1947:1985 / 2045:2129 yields 9.6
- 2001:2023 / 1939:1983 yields 8.8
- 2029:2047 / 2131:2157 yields 10.0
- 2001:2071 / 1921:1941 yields 8.3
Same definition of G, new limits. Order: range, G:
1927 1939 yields 0.96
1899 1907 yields 0.95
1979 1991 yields 0.98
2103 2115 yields 1.02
